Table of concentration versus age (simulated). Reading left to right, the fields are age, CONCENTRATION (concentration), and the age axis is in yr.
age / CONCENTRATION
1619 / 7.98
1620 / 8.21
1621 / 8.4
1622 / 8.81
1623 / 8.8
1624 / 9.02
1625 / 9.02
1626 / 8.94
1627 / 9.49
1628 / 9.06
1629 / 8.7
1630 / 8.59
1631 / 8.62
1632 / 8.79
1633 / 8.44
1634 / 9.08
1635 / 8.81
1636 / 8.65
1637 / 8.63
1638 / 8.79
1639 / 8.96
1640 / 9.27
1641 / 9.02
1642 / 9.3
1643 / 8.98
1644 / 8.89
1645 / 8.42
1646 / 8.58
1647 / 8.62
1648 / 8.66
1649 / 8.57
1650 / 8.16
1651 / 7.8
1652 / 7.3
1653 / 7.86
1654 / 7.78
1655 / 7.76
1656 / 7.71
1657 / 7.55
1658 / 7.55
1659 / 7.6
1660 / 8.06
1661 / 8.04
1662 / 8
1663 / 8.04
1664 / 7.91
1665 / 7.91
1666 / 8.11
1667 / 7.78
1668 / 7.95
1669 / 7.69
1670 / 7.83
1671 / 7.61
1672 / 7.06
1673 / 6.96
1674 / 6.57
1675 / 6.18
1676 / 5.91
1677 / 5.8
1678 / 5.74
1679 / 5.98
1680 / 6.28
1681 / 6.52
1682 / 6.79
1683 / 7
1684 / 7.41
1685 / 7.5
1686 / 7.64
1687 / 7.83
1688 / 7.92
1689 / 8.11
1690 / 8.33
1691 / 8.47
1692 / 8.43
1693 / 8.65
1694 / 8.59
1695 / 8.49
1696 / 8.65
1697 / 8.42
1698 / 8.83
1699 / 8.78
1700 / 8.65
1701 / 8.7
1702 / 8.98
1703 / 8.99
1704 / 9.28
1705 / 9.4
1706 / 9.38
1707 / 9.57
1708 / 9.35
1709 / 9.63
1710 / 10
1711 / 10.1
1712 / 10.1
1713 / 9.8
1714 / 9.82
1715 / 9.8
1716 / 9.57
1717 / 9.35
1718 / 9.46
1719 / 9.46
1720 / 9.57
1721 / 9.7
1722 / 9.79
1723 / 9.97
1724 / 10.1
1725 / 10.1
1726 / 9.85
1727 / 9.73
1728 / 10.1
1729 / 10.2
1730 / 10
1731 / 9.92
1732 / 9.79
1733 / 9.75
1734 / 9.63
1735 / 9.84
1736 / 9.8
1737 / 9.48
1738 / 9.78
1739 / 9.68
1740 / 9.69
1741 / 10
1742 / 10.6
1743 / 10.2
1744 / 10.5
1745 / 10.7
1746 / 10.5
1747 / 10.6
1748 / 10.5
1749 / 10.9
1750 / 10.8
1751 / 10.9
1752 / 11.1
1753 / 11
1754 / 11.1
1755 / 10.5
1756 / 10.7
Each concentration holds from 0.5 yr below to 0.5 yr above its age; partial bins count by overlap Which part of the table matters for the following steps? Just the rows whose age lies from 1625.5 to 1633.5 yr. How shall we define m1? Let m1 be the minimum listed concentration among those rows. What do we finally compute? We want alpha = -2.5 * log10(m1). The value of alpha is -2.32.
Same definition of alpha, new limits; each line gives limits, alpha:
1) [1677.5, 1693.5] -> -1.90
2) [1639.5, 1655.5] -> -2.16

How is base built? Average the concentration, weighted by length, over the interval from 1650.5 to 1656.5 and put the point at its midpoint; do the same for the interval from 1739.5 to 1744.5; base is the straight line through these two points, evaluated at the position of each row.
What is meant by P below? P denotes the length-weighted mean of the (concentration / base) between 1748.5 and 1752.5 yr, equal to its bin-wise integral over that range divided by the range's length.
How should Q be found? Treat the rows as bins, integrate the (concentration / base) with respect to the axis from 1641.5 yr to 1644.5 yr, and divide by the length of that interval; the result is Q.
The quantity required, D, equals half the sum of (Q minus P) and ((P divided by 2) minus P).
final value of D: -0.17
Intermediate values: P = 1.05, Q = 1.22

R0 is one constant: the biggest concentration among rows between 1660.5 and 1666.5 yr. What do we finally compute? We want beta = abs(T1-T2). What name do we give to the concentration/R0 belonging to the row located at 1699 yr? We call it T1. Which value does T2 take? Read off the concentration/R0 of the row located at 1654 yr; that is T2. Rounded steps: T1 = 1.08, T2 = 0.96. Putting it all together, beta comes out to 0.12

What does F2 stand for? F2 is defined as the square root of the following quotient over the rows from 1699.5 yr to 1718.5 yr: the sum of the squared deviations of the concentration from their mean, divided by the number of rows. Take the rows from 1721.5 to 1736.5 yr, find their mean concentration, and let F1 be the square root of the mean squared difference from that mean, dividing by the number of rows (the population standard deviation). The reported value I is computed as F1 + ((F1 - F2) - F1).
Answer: -0.25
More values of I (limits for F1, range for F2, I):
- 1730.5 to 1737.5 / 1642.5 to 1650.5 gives -0.10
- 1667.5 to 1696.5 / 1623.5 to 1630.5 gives 0.66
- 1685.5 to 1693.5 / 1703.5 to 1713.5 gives 0.03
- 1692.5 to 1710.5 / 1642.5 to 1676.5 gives -0.23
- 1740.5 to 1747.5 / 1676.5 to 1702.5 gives -0.78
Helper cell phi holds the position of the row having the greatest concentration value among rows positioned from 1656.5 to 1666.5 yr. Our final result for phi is 1666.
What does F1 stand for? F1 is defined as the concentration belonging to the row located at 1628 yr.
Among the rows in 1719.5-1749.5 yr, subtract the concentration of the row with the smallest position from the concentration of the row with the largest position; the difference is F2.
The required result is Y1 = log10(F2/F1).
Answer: -0.8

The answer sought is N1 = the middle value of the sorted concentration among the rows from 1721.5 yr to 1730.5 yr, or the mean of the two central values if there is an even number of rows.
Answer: 10.0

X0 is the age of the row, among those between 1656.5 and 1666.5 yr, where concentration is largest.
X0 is 1666 yr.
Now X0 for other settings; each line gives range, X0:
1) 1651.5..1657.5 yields 1653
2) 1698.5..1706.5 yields 1705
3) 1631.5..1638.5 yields 1634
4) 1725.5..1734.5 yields 1729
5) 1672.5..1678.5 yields 1673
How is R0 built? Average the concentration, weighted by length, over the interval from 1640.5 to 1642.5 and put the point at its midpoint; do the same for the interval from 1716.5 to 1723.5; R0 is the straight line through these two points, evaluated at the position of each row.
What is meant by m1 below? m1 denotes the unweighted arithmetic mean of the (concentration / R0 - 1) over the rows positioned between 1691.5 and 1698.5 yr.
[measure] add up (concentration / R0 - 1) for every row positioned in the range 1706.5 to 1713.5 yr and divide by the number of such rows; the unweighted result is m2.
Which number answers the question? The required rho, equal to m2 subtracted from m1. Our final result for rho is -0.119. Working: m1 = -0.09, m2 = 0.025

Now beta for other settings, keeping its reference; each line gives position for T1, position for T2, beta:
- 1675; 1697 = 0.28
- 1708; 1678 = 0.45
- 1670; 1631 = 0.10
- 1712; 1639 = 0.14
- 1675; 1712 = 0.48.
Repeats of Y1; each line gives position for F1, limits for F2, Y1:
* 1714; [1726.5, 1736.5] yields -2.1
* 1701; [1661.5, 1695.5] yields -1.2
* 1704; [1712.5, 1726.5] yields -2.3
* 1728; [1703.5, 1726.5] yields -1.2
